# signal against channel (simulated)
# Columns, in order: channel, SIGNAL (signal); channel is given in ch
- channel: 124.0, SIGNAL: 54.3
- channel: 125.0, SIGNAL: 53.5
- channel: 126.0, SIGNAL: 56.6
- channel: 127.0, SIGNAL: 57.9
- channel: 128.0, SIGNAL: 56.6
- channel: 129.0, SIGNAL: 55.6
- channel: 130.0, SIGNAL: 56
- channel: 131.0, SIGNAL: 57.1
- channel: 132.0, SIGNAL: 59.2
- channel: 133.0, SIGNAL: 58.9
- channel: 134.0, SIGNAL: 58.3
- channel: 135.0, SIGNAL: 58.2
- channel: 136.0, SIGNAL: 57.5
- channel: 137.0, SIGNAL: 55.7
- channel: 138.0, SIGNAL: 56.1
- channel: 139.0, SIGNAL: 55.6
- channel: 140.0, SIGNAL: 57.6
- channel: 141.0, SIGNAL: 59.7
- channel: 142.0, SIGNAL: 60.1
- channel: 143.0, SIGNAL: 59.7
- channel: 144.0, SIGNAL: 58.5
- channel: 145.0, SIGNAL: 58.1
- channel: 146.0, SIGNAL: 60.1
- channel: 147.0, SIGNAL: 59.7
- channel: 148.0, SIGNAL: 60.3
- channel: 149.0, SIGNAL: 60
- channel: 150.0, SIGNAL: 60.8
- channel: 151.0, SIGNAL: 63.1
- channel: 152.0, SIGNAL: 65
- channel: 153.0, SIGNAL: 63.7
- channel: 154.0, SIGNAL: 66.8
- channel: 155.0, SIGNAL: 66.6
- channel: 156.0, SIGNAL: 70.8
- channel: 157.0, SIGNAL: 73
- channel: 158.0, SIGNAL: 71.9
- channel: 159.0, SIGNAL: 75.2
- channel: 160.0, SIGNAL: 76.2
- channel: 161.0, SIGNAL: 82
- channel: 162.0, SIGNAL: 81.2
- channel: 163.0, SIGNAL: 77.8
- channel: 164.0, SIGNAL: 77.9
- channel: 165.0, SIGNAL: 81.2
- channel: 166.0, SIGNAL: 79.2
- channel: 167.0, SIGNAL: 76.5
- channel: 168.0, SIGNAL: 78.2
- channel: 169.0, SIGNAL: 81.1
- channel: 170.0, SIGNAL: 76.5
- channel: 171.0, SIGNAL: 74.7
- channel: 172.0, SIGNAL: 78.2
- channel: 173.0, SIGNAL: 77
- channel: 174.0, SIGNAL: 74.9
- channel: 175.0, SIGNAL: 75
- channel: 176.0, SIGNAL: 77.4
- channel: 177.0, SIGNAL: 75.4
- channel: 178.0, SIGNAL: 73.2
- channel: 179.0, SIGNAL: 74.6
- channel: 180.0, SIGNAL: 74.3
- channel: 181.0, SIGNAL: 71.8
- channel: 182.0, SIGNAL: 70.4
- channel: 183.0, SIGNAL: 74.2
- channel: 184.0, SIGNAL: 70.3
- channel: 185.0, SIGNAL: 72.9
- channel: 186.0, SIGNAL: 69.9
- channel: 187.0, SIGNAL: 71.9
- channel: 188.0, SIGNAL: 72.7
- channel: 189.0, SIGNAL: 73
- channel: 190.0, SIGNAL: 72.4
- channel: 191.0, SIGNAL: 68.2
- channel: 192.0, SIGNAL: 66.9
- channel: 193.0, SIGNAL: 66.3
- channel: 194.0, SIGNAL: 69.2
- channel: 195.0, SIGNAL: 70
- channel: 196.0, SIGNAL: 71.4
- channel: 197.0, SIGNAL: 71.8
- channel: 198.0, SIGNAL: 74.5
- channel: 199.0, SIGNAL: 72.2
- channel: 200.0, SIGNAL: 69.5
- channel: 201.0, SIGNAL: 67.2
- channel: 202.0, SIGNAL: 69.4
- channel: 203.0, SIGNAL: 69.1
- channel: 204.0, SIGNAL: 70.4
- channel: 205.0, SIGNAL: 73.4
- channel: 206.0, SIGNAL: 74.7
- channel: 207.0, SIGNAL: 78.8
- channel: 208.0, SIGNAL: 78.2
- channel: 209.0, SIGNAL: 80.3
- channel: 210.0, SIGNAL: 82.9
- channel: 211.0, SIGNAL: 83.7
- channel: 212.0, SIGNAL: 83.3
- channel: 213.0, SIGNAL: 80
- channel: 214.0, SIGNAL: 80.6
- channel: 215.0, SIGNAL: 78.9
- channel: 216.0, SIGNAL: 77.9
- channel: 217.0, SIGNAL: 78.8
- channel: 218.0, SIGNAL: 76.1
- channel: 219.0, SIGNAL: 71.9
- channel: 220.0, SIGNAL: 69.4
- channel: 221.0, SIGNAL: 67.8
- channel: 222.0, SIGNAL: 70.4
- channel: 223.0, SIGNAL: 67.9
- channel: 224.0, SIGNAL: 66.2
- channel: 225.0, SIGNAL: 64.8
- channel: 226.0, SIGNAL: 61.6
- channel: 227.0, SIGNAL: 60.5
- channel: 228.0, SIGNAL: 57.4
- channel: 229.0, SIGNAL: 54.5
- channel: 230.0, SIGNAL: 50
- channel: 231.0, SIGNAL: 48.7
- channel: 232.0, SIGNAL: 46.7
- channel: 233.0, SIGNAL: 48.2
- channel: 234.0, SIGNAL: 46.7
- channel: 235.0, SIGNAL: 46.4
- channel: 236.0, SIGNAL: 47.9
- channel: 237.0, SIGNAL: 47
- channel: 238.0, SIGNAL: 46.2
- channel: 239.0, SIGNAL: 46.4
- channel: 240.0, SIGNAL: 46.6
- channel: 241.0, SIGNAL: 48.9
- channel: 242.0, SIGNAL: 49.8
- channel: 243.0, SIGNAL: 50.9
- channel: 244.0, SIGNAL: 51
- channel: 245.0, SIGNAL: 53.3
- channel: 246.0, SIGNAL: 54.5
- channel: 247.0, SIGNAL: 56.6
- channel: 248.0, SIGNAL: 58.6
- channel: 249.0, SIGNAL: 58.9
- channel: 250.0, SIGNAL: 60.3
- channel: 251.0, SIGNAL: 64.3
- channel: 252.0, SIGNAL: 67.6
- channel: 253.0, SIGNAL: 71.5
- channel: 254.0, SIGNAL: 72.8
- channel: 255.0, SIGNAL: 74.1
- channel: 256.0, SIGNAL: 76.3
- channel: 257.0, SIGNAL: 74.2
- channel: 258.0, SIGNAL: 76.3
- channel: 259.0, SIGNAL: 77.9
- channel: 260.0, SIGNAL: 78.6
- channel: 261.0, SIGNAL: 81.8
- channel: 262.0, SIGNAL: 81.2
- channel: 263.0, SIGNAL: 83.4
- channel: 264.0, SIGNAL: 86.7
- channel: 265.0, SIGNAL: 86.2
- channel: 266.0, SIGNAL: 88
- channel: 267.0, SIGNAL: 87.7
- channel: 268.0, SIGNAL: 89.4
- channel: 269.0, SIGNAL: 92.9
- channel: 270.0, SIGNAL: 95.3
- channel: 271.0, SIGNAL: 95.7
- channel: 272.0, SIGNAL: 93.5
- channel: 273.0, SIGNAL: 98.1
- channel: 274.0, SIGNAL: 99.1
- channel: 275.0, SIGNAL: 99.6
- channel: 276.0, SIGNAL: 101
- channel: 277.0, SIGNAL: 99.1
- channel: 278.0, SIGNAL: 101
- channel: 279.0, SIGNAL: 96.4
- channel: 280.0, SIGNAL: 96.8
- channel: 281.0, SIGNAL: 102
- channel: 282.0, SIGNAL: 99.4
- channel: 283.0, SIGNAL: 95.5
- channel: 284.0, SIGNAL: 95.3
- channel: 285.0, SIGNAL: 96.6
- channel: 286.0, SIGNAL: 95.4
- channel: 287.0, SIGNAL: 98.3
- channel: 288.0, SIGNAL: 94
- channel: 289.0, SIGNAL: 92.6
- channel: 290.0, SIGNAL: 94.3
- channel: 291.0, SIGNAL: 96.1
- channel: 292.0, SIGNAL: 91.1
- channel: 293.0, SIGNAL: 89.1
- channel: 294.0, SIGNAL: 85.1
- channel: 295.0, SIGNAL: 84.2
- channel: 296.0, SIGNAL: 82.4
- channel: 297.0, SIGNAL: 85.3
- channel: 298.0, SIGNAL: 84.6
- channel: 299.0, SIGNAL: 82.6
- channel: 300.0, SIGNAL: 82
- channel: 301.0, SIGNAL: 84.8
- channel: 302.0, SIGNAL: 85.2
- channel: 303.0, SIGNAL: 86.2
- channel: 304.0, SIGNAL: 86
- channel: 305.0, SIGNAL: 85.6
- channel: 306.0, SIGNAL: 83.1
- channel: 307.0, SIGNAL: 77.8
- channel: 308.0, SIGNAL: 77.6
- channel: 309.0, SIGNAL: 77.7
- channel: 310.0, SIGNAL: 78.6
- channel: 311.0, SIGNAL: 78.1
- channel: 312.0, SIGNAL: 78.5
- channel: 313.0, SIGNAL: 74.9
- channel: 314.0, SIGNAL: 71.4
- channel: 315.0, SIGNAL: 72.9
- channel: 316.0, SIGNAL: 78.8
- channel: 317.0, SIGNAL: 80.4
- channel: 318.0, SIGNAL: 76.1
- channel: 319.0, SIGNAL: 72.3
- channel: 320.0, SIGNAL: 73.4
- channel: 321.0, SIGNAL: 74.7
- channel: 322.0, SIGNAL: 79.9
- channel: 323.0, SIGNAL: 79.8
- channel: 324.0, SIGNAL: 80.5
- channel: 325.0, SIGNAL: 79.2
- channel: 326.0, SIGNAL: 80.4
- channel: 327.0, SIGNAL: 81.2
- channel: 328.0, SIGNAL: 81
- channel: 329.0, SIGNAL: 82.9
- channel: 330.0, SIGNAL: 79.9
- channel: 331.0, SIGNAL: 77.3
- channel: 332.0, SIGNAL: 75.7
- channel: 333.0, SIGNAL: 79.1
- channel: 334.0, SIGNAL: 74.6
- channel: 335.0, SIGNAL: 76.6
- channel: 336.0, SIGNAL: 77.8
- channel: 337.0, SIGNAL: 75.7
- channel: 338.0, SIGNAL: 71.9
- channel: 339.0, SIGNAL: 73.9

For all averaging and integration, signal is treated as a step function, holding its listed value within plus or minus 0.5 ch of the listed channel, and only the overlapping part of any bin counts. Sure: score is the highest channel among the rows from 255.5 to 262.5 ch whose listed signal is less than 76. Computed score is 257.0 ch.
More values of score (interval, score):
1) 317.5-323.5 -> 321.0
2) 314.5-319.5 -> 319.0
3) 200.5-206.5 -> 206.0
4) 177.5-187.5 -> 187.0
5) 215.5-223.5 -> 223.0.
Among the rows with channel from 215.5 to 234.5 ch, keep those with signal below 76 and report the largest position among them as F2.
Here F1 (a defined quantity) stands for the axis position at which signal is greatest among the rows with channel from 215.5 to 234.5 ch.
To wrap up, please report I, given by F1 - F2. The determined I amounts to -17 ch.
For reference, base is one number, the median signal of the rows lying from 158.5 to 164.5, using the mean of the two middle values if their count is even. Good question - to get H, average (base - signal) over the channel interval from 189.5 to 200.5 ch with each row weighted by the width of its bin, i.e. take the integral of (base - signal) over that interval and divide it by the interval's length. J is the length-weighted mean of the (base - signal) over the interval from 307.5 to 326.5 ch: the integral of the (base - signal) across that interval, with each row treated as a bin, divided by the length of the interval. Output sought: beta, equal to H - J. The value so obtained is 7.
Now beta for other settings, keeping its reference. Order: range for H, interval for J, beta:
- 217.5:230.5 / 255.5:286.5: 26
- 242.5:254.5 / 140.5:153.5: 1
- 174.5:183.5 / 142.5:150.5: -14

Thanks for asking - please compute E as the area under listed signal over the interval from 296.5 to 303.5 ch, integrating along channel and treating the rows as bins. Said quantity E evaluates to 591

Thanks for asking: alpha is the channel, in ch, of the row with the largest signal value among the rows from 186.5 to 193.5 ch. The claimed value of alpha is 189.0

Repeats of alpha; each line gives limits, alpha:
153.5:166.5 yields 161.0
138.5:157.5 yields 157.0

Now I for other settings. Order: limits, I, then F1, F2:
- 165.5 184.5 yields -15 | 169.0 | 184.0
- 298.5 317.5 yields -12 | 303.0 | 315.0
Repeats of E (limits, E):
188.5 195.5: 486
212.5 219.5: 544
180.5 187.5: 501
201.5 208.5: 514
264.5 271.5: 635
